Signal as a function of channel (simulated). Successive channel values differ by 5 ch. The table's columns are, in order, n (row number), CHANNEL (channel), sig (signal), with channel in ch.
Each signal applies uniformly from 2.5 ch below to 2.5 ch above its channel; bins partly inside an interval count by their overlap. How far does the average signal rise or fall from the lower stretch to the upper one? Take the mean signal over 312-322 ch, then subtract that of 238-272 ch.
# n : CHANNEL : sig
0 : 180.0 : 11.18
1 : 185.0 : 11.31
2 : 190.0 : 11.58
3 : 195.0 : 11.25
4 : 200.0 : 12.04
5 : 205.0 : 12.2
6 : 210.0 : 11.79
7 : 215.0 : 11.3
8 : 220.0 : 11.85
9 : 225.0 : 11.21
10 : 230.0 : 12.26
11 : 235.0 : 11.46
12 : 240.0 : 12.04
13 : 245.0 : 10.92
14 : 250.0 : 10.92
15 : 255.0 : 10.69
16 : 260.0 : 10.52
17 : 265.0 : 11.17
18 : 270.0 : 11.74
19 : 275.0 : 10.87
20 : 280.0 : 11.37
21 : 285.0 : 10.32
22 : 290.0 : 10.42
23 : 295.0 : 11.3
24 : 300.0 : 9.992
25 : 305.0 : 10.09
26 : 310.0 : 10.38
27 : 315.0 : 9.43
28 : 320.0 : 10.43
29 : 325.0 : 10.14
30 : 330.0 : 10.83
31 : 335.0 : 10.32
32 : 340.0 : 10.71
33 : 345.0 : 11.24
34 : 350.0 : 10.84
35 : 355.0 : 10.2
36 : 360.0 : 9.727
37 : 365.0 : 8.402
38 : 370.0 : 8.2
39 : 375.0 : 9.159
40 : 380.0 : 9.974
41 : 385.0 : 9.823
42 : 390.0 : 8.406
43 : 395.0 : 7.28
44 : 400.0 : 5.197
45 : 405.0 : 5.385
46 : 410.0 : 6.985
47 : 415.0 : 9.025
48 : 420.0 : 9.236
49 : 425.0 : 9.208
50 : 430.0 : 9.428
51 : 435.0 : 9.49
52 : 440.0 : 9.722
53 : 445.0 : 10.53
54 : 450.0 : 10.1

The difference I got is -1.2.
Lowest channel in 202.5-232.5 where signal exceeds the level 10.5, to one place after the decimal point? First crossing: 205.0 ch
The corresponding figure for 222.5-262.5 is 225.0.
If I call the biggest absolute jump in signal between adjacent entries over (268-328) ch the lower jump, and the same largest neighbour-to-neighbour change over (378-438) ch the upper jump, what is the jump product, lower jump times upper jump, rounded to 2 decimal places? 2.72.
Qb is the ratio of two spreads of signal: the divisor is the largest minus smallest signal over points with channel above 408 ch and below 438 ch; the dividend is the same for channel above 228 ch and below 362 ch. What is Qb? 1.1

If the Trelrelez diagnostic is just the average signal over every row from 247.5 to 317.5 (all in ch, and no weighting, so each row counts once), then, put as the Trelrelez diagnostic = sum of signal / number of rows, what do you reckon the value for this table 10.7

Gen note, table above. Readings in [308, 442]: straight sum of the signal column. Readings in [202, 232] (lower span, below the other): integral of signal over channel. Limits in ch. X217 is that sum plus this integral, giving 602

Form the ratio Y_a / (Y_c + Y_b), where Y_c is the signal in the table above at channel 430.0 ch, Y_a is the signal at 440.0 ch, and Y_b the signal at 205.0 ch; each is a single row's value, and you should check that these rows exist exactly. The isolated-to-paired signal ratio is 0.450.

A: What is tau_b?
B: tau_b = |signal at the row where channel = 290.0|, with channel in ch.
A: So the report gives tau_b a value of 10.4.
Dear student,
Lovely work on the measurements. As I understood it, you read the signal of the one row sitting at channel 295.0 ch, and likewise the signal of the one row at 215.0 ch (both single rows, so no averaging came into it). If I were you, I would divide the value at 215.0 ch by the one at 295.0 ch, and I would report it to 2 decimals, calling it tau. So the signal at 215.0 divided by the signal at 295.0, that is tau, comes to 1.00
